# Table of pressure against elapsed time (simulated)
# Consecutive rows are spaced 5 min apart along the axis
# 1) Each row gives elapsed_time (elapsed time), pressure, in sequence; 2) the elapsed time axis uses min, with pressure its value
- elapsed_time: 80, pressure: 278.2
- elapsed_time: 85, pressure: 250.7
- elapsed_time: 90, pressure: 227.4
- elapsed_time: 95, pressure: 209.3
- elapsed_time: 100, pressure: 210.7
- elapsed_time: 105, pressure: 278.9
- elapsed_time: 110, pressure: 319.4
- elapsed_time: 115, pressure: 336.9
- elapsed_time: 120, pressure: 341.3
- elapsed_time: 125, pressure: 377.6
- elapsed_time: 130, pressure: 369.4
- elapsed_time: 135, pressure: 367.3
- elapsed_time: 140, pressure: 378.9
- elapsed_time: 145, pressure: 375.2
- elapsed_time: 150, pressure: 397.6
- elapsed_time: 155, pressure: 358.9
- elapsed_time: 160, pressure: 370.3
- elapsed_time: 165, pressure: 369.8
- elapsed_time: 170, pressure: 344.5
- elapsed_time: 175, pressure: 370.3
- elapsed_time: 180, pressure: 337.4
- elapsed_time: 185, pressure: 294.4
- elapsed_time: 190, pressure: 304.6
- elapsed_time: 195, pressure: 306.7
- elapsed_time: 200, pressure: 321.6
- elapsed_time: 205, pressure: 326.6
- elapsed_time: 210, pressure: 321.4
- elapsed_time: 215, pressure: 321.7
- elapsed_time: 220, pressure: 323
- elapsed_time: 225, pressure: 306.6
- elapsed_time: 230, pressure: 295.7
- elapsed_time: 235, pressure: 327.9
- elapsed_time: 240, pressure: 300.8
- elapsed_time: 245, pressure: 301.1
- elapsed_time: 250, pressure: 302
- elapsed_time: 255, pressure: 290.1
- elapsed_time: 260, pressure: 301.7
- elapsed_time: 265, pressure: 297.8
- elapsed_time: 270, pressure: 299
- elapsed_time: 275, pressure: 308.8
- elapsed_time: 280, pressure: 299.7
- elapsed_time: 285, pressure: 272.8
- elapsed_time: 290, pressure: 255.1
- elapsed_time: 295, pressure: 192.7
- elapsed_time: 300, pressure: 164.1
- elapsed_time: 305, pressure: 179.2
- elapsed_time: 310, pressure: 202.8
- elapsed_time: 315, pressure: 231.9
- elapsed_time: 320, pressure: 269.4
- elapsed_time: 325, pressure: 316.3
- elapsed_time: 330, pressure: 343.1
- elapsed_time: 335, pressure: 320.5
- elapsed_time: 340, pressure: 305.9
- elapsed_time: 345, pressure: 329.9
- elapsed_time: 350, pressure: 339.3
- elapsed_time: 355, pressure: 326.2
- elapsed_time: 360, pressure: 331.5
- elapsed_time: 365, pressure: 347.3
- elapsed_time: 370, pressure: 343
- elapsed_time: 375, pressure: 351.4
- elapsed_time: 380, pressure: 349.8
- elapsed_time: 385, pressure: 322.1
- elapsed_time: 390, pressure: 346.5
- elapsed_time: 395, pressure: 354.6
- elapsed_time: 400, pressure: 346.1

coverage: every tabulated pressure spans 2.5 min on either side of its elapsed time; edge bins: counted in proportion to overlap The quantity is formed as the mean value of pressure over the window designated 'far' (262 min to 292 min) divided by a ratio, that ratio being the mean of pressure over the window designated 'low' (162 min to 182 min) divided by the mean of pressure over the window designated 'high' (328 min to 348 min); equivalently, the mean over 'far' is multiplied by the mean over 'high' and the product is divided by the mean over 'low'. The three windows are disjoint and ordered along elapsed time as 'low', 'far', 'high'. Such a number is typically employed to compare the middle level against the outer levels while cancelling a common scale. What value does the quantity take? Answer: 264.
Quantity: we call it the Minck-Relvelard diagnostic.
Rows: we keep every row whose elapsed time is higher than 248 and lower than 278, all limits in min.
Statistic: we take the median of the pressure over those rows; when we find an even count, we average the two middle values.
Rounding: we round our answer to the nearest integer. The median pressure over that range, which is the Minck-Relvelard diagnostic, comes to 300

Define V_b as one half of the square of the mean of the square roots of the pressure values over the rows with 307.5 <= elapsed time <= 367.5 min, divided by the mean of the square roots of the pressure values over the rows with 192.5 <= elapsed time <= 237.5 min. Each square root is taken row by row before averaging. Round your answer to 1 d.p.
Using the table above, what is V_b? 8.5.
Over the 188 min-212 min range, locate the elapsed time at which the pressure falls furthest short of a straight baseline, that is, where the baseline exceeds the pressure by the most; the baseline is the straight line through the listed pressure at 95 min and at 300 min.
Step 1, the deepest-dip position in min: 190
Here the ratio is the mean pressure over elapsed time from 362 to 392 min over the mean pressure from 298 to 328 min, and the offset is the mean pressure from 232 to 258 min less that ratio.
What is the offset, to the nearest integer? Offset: 303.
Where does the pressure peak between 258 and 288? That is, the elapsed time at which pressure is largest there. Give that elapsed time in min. 275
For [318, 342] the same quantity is 330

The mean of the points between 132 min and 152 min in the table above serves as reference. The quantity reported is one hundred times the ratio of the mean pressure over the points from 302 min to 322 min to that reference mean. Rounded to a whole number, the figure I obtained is 58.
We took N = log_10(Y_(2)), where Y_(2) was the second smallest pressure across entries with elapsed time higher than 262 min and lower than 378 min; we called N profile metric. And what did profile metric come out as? 2.25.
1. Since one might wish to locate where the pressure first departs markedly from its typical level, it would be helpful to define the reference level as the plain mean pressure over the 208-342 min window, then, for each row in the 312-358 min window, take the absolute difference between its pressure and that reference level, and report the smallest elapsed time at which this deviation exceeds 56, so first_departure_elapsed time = 330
